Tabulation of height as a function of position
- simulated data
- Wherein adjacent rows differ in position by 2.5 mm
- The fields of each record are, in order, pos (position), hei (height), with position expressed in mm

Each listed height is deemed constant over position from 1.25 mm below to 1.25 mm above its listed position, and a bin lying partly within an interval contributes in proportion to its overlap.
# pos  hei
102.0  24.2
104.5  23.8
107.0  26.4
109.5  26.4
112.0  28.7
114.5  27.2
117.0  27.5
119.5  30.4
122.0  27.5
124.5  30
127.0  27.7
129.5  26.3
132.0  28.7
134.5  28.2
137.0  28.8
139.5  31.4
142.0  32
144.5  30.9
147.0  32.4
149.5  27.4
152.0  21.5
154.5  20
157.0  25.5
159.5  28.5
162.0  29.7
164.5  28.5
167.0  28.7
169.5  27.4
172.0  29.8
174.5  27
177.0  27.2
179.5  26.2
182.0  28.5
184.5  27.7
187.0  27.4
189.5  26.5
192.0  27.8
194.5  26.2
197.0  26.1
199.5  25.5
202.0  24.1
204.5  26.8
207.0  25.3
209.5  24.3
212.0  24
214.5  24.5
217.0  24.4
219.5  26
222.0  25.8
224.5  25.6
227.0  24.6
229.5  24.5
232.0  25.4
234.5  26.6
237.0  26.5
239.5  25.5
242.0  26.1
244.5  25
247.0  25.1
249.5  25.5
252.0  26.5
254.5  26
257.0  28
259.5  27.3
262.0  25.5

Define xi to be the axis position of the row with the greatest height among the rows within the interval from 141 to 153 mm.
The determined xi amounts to 147.0 mm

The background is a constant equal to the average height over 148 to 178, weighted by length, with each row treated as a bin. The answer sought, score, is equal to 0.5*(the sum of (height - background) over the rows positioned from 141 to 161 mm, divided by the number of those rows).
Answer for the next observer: 0.2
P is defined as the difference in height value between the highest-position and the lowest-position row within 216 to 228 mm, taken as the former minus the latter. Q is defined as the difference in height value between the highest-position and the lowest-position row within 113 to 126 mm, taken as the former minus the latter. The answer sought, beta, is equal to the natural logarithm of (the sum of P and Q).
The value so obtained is 1.1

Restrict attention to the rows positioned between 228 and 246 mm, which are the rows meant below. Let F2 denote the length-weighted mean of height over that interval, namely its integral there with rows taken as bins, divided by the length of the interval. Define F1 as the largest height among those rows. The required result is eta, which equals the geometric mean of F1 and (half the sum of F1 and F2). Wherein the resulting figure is 26.4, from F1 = 26.6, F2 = 25.6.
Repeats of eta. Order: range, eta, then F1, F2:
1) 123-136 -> 29.5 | 30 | 28.2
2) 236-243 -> 26.4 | 26.5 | 26.0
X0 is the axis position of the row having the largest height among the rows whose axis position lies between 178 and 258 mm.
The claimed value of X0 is 182.0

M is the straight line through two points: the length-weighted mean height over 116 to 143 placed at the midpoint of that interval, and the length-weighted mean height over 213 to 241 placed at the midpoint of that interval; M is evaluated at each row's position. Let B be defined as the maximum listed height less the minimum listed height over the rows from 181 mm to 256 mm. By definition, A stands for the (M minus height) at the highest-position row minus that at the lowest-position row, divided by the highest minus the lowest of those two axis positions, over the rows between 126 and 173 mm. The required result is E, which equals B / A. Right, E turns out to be -54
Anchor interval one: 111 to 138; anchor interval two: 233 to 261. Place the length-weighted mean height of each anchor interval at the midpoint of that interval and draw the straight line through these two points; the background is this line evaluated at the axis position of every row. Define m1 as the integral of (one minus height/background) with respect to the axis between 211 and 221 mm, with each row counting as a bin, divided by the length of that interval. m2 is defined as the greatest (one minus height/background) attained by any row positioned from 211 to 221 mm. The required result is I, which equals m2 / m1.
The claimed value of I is 1.4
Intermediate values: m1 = 0.07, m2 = 0.10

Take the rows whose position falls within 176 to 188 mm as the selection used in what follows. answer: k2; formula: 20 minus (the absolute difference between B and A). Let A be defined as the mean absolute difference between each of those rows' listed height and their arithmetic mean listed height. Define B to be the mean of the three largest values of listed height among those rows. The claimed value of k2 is -7.3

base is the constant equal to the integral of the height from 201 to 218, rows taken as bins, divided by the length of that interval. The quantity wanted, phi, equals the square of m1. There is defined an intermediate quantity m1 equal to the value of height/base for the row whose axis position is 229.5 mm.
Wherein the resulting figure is 0.98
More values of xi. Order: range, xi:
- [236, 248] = 237.0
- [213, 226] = 219.5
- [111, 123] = 119.5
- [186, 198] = 192.0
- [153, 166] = 162.0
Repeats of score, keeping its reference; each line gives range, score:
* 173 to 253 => -0.5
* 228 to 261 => -0.4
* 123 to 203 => 0.4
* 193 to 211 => -0.7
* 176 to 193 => 0.3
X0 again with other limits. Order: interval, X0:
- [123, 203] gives 147.0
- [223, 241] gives 234.5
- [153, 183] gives 172.0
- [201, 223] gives 204.5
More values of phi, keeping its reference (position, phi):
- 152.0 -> 0.75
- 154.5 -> 0.65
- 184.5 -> 1.25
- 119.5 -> 1.50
